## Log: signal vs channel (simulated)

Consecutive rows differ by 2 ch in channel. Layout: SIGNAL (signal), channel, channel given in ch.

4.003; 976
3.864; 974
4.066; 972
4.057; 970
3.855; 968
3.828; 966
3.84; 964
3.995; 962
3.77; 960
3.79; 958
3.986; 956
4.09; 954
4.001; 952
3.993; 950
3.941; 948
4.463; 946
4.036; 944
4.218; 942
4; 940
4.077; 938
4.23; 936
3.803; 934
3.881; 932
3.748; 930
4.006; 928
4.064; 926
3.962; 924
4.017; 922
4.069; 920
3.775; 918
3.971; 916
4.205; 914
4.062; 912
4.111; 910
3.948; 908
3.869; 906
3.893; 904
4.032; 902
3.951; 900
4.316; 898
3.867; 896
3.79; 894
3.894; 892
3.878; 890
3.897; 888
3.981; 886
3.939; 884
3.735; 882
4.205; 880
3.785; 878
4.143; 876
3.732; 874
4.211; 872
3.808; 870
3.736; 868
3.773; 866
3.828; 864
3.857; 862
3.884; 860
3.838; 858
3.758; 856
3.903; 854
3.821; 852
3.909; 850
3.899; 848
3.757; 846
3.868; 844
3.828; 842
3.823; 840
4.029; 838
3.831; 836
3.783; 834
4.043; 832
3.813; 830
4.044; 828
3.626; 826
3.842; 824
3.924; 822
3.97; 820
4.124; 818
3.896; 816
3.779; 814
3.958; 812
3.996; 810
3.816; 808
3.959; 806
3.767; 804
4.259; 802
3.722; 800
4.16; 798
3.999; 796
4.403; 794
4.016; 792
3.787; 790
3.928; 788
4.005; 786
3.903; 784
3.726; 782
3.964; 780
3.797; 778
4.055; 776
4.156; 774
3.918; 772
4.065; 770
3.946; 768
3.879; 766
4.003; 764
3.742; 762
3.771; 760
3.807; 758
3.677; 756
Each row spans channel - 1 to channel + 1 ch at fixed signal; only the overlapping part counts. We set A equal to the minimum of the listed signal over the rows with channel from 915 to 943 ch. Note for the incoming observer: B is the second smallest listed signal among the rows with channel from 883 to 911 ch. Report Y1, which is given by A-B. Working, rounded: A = 3.748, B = 3.867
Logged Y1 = -0.12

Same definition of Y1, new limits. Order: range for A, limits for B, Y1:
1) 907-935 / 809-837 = -0.03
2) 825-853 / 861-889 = -0.11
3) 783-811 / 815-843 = -0.06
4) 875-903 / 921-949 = -0.07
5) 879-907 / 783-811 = -0.03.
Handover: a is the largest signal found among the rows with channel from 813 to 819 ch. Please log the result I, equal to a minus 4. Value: 0.12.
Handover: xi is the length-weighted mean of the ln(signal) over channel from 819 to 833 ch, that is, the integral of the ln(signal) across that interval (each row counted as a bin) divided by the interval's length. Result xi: 1.36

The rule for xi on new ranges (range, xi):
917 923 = 1.37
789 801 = 1.39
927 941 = 1.38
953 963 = 1.37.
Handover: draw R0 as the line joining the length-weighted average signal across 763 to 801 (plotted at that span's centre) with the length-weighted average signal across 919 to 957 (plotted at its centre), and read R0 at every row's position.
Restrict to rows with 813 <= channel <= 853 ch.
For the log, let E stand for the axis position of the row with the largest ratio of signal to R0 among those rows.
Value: 818 ch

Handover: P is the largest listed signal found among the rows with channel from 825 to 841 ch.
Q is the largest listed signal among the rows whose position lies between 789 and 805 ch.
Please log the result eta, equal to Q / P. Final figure 1.09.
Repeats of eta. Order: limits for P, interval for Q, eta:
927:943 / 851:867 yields 0.92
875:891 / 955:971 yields 0.96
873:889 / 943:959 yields 1.06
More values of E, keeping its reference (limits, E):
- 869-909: 898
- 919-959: 946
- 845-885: 872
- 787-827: 794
